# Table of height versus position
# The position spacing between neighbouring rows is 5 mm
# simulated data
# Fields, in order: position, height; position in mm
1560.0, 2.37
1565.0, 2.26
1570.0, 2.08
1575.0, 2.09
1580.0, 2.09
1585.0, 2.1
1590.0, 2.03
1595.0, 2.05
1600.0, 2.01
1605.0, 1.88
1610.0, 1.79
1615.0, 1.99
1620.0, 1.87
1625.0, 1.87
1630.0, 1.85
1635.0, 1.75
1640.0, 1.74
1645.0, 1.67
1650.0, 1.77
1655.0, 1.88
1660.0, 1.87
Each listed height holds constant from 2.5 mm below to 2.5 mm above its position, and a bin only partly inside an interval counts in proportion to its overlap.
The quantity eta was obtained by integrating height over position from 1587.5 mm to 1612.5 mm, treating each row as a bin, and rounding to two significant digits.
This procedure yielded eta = 49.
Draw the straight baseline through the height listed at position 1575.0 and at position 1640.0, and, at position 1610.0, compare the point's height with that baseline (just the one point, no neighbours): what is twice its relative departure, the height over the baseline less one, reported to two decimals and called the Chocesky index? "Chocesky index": -0.12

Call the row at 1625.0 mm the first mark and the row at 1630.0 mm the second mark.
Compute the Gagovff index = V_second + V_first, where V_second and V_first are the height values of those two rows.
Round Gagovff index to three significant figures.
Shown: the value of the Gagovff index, 3.72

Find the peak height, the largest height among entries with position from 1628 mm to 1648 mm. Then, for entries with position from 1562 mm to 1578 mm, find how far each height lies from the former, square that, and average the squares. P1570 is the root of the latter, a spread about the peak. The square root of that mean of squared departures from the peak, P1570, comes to 0.30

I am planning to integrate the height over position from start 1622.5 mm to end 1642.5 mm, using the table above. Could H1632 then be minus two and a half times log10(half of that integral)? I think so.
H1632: -3.1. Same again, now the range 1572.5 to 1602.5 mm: -3.7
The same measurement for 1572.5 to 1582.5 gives -2.5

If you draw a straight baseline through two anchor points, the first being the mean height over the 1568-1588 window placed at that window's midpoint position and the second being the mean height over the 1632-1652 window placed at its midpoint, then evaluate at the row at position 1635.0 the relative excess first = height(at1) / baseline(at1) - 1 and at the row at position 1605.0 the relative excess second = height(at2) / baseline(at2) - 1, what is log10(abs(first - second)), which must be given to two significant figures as -1.8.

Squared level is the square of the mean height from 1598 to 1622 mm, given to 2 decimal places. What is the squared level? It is 3.64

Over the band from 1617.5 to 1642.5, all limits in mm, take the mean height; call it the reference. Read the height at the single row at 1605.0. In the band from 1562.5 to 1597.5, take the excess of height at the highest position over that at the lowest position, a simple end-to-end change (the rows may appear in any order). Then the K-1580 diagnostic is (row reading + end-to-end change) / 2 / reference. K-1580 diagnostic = 0.460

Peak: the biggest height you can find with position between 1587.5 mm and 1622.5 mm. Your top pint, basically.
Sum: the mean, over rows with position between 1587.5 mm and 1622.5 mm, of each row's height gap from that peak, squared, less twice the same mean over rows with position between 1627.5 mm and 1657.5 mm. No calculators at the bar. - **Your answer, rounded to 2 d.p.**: -0.14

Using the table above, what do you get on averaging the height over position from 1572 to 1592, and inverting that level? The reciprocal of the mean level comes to 0.481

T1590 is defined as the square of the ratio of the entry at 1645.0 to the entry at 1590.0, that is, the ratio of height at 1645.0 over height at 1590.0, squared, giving 0.68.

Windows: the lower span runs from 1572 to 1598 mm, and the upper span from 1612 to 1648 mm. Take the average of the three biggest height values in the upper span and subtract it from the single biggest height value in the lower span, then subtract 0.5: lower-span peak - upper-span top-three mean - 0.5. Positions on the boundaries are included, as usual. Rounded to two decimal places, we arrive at -0.31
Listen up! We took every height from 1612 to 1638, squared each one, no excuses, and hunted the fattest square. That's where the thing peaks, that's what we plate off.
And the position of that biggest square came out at 1615.0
